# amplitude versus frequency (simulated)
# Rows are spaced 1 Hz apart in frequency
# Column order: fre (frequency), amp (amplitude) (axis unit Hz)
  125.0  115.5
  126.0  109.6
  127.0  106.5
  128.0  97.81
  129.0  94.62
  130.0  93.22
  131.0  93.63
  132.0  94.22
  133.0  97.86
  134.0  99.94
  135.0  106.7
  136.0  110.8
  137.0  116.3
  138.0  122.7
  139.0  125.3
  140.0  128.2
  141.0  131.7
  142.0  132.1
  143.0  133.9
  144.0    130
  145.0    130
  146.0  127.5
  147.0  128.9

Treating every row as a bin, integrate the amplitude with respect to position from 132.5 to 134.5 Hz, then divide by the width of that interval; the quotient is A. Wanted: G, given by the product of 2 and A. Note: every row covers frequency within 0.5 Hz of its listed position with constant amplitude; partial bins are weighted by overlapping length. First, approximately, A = 99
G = 198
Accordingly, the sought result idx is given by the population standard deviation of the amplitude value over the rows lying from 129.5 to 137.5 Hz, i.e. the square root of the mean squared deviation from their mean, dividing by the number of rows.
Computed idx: 8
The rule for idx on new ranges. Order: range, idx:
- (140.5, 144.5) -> 1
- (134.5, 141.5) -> 9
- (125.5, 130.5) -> 7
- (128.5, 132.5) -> 1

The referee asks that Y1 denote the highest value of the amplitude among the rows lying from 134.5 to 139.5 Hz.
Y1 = 125.3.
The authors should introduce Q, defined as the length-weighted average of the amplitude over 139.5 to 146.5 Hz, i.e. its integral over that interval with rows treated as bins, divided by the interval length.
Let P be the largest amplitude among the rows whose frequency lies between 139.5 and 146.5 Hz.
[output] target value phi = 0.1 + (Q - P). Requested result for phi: -3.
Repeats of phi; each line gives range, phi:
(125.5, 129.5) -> -7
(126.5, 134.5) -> -9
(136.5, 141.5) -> -7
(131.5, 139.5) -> -16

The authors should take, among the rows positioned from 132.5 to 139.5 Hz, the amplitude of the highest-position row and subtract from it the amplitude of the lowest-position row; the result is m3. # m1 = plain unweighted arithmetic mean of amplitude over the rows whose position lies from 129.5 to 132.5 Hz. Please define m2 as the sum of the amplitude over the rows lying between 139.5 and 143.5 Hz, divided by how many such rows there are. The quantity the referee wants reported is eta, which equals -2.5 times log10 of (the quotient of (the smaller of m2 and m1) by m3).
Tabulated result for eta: -1.3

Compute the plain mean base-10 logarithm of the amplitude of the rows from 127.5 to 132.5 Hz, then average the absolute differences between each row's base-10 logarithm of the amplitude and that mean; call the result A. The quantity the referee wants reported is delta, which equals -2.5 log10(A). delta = 5.6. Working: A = 0.006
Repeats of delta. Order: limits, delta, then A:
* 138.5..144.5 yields 5.3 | 0.008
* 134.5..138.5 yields 4.2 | 0.020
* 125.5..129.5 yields 4.0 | 0.025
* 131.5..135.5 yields 4.5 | 0.016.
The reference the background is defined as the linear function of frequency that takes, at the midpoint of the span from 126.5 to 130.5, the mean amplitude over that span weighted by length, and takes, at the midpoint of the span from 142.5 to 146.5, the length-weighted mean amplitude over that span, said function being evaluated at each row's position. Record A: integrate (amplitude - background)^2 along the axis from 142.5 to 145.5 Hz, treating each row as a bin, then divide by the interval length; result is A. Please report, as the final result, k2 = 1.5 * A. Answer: 23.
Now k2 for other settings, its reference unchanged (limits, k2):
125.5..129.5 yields 161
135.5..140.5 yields 37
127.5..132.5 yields 87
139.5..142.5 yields 83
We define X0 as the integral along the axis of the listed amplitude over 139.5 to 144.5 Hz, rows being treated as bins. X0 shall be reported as 656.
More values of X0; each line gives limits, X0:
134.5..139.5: 582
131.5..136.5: 510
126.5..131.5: 486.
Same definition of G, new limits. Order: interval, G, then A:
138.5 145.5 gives 260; 130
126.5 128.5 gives 204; 102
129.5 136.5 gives 199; 99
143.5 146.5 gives 258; 129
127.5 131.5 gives 190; 95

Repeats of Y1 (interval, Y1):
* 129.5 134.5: 99.94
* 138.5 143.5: 133.9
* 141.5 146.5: 133.9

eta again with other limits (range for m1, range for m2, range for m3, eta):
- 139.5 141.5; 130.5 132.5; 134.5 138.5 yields -1.9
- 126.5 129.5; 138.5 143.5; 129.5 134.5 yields -2.9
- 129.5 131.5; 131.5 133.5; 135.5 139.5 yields -2.0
